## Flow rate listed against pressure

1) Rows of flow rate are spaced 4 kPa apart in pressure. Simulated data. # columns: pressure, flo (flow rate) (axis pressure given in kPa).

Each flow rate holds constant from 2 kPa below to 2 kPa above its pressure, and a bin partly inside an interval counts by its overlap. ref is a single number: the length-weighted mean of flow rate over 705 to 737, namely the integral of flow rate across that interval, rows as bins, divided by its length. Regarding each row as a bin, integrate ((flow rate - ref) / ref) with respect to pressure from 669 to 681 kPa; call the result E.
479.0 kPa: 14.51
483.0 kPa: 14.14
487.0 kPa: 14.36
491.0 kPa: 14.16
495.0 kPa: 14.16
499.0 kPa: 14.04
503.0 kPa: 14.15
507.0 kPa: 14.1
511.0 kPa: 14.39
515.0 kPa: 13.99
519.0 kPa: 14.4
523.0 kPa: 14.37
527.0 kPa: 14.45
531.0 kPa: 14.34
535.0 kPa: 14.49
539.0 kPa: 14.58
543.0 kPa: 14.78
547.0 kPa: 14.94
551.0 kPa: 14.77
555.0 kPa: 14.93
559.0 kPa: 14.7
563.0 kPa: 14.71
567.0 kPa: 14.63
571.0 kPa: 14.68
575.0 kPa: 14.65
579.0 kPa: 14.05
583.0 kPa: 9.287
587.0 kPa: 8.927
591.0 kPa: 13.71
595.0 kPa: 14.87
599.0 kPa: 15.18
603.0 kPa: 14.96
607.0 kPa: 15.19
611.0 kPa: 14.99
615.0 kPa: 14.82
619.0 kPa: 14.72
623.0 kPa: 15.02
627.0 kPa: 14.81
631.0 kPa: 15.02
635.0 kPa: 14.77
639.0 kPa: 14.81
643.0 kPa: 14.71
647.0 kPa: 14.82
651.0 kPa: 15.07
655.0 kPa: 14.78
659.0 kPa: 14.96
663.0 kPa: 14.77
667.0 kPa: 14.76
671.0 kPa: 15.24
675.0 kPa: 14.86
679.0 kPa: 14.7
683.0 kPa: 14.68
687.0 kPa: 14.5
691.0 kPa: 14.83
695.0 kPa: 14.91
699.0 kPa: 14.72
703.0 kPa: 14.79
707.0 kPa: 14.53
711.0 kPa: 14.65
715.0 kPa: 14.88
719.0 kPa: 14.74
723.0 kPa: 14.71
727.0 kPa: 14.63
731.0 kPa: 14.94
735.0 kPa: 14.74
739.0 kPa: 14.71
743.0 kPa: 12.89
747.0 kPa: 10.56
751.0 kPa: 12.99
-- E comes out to 0.2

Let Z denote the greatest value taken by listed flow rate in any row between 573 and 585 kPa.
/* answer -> 14.65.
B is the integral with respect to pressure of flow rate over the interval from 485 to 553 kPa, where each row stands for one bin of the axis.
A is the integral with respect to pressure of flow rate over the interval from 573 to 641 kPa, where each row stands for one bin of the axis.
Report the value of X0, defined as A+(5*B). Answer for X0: 5849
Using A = 959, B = 978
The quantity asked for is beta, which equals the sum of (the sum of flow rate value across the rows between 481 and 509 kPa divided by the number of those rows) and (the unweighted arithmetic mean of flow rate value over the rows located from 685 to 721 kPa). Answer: 28.9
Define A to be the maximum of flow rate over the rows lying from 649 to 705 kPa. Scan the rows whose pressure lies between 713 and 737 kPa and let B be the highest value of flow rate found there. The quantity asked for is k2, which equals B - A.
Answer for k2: -0.30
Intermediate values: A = 15.24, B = 14.94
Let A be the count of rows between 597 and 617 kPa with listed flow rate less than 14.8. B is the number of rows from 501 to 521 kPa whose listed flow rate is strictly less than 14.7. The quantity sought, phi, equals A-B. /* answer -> -5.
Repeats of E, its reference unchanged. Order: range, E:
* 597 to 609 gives 0.3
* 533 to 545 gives -0.1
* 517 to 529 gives -0.3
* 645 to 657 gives 0.1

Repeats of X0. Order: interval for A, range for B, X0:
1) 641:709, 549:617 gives 5788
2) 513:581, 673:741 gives 6000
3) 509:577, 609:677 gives 6050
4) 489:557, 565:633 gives 5770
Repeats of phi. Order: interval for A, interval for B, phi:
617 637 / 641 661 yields 2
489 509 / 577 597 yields 1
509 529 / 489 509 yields 0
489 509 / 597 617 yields 5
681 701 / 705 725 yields 1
